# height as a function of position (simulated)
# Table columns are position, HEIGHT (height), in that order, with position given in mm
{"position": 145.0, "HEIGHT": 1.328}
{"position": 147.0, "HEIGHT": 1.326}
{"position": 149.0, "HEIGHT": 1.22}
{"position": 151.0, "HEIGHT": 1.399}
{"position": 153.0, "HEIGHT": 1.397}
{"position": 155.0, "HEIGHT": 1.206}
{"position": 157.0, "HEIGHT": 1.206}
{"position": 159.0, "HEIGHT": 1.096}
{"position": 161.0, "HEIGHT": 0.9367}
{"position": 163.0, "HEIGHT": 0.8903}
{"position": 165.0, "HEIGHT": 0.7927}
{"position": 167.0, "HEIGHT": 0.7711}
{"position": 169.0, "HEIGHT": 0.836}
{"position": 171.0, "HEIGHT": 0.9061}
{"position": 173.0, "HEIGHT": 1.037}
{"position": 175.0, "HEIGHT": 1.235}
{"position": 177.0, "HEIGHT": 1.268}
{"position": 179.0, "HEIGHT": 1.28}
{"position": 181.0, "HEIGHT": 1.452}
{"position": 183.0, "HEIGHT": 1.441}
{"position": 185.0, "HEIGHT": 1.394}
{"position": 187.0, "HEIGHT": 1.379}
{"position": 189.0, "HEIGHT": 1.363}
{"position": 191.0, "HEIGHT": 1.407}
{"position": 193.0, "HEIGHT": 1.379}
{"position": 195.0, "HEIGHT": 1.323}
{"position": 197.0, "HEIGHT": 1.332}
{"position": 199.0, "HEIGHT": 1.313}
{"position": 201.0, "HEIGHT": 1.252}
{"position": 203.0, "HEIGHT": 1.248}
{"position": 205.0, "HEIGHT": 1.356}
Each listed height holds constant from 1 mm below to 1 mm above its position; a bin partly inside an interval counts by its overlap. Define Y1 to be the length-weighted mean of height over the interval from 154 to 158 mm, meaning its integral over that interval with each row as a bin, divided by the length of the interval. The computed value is 1.21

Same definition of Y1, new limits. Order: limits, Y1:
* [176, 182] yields 1.33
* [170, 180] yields 1.15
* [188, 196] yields 1.37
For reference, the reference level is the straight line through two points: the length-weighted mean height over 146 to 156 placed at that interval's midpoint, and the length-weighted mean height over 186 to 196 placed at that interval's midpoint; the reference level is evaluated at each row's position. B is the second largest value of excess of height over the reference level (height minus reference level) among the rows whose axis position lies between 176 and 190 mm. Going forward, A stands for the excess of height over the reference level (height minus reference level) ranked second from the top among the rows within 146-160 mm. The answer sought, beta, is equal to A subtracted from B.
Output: 0.00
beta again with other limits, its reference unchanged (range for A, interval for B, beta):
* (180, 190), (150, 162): 0.00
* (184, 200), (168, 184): 0.05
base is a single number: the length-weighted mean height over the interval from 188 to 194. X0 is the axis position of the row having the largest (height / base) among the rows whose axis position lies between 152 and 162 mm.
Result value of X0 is 153.0 mm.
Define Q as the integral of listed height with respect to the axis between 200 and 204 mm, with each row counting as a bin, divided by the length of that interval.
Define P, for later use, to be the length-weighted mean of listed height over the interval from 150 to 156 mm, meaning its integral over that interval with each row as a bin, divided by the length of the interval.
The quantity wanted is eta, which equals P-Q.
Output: 0.1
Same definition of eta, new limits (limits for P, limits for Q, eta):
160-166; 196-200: -0.4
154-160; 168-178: 0.1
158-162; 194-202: -0.3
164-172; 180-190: -0.6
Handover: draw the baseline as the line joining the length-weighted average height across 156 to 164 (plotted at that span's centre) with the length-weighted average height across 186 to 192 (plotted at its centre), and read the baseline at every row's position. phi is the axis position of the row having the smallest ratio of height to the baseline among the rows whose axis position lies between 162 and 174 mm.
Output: 167.0 mm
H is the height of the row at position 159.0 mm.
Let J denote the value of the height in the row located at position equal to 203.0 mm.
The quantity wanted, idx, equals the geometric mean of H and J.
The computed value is 1.17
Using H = 1.096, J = 1.248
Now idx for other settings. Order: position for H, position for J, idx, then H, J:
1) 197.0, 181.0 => 1.39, 1.332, 1.452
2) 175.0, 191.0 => 1.32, 1.235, 1.407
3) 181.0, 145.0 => 1.39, 1.452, 1.328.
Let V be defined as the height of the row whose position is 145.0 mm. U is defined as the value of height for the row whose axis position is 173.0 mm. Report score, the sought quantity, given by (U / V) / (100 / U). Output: 0.008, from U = 1.037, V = 1.328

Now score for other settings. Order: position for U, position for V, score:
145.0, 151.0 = 0.013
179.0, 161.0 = 0.017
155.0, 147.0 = 0.011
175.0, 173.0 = 0.015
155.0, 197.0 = 0.011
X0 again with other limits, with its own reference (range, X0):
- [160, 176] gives 175.0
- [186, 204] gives 191.0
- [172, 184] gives 181.0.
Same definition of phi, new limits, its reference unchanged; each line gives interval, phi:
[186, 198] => 197.0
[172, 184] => 173.0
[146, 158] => 157.0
